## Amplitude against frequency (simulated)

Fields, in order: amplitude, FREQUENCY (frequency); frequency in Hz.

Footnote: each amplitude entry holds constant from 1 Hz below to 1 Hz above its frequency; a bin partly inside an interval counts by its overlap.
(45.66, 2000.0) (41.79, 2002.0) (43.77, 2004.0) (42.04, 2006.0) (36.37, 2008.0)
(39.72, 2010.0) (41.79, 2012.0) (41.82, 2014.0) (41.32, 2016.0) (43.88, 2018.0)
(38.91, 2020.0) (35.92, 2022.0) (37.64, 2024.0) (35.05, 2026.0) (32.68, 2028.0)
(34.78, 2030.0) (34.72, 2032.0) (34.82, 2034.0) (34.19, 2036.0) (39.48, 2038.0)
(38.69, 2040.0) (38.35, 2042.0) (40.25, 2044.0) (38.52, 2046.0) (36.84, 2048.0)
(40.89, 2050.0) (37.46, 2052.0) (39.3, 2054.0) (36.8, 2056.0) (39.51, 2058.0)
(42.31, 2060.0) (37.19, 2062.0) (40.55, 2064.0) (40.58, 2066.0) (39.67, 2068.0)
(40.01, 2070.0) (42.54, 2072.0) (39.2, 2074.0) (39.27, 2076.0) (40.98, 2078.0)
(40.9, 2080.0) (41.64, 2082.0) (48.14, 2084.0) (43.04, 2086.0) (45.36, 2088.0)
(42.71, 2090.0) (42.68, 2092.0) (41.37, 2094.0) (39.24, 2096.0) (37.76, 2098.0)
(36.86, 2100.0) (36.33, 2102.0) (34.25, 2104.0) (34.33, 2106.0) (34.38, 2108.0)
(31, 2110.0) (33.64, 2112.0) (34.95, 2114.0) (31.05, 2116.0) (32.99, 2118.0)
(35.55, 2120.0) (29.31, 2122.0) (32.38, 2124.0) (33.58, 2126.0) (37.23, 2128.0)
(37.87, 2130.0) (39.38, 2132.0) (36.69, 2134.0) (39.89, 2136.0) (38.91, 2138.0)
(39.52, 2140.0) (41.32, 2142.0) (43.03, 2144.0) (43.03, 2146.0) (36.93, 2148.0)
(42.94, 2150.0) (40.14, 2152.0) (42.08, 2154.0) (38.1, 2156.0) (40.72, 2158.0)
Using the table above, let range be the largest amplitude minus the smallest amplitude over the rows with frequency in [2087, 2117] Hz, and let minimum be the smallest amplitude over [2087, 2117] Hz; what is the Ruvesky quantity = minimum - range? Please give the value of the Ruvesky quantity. 17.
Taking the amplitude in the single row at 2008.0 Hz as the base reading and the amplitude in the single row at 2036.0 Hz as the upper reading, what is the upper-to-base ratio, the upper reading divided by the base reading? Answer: 0.94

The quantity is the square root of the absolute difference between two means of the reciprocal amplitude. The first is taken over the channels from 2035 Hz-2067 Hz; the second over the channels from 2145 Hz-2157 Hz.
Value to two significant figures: 0.033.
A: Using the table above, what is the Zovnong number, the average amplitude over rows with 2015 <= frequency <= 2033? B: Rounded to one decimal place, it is 37.2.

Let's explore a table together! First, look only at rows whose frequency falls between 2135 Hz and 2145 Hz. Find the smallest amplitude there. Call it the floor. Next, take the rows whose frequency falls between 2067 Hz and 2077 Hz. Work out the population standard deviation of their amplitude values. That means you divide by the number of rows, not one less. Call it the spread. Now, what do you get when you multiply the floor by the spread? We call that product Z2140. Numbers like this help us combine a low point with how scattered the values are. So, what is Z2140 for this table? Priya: 48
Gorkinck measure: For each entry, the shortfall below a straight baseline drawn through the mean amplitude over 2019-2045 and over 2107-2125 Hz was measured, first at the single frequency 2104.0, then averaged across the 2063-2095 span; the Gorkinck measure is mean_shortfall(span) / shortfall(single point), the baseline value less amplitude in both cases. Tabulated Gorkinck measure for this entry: 8.1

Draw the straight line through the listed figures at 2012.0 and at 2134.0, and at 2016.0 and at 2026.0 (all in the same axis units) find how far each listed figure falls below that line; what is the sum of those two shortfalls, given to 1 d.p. 6.5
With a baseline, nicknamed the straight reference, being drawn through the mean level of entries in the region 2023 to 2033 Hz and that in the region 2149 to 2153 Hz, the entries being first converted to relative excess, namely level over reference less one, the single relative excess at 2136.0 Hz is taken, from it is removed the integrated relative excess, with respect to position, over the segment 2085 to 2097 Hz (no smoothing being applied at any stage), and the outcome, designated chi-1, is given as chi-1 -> -1.3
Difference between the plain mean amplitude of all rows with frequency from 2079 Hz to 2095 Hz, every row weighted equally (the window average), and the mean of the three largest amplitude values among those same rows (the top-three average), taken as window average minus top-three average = -2.3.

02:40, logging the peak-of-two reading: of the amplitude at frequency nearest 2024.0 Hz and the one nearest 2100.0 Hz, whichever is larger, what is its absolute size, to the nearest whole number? 38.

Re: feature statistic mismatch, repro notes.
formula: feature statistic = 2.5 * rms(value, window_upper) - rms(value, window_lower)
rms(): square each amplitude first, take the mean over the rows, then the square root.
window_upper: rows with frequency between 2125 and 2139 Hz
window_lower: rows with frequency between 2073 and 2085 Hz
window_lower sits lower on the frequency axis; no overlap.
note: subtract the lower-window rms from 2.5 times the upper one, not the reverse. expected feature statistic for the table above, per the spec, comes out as 52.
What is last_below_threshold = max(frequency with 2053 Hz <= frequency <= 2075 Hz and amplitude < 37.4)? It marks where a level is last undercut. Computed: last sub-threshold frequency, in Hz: 2062.0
